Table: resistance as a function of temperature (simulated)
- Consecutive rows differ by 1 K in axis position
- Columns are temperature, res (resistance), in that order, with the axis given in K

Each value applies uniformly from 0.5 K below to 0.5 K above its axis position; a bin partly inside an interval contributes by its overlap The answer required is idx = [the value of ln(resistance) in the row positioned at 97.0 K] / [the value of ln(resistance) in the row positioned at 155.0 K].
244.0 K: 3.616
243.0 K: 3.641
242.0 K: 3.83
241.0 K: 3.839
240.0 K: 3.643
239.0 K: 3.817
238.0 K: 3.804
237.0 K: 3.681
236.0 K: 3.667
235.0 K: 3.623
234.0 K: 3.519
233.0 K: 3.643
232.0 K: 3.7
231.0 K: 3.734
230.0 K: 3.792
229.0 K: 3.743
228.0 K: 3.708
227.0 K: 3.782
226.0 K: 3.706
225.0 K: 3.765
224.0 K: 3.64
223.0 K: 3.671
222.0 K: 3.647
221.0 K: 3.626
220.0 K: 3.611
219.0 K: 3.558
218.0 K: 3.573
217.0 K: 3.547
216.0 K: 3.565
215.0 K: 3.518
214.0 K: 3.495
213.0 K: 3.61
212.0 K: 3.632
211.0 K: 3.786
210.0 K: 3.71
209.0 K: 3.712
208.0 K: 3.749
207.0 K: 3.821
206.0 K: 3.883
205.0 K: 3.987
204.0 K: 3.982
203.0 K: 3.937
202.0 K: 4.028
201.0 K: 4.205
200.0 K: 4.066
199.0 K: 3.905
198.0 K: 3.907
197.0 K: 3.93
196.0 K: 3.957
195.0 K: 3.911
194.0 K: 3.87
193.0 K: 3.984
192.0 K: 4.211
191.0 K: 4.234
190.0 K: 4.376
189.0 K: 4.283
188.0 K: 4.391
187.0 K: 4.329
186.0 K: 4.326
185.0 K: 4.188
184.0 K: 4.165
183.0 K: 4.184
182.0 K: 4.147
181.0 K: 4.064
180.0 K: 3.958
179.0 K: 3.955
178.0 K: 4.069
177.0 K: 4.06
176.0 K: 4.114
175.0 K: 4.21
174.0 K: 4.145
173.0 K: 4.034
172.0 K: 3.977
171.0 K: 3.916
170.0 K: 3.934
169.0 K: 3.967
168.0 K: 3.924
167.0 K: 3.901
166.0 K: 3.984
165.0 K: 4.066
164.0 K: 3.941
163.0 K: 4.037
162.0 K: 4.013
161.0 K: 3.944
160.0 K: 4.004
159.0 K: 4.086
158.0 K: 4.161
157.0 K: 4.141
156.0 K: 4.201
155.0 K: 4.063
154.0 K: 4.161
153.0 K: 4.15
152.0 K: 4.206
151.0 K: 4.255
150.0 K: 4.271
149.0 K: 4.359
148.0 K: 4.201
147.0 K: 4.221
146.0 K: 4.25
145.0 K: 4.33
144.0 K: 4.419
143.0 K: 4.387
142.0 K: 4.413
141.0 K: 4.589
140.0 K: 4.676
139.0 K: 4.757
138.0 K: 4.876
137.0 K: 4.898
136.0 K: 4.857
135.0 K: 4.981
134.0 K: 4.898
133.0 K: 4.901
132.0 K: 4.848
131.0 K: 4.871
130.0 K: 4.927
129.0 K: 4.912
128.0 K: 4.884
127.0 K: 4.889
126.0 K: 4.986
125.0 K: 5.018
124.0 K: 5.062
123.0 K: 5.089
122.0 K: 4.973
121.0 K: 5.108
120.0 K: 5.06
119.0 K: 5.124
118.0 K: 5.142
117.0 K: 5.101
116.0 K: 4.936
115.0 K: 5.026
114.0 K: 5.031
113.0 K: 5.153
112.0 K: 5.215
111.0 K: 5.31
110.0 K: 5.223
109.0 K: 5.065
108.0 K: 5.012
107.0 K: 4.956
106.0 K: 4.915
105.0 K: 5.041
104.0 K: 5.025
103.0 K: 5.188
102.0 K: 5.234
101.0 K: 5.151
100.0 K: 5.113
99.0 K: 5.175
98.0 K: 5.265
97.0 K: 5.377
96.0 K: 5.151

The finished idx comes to 1.20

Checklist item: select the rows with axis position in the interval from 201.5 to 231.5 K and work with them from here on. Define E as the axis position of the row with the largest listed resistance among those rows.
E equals 202.0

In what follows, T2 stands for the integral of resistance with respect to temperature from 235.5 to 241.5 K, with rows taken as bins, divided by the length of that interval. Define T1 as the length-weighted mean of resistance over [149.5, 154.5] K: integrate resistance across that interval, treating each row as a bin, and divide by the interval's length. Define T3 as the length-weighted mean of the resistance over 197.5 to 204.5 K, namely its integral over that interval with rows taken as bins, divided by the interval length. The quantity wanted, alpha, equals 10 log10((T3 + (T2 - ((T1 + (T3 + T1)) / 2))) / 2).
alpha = -1.1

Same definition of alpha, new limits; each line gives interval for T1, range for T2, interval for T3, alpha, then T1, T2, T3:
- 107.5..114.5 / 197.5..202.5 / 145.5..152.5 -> -3.0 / 5.1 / 4.02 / 4.3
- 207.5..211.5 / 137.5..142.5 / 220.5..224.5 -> 1.4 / 3.7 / 4.66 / 3.6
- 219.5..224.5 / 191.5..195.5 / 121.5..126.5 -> 1.6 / 3.6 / 3.99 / 5.0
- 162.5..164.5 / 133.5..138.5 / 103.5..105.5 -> 2.3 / 4.0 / 4.90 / 5.0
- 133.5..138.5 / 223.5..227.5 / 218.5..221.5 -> -5.1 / 4.9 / 3.72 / 3.6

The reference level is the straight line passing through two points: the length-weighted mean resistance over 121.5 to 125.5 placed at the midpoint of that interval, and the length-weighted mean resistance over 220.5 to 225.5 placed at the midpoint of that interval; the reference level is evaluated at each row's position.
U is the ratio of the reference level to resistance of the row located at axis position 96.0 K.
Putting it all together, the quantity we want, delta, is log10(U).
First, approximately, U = 1.05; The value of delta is 0.022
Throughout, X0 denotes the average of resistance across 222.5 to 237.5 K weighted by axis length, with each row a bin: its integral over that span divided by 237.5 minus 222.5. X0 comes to 3.7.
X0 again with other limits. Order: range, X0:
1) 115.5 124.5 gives 5.1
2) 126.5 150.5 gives 4.7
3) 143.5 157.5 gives 4.2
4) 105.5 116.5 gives 5.1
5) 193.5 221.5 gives 3.8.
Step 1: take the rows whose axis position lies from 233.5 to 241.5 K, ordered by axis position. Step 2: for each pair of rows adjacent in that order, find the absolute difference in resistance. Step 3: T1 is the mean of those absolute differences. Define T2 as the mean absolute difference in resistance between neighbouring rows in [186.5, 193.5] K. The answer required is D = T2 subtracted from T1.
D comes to -0.014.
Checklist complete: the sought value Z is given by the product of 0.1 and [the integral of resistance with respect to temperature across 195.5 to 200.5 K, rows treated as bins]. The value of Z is 1.98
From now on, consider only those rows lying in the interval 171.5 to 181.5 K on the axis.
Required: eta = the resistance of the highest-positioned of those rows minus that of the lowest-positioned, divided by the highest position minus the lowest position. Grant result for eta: 0.010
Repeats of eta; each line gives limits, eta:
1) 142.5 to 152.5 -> -0.020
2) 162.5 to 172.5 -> -0.007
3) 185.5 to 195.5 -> -0.046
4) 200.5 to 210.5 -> -0.055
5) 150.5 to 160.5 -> -0.028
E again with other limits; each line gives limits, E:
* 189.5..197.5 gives 190.0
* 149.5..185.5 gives 150.0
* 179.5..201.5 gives 188.0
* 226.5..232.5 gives 230.0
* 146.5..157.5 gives 149.0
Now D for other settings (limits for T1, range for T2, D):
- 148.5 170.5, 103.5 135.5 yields 0.000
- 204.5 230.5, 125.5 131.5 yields 0.013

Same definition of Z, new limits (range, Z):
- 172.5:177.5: 2.06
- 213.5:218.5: 1.77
